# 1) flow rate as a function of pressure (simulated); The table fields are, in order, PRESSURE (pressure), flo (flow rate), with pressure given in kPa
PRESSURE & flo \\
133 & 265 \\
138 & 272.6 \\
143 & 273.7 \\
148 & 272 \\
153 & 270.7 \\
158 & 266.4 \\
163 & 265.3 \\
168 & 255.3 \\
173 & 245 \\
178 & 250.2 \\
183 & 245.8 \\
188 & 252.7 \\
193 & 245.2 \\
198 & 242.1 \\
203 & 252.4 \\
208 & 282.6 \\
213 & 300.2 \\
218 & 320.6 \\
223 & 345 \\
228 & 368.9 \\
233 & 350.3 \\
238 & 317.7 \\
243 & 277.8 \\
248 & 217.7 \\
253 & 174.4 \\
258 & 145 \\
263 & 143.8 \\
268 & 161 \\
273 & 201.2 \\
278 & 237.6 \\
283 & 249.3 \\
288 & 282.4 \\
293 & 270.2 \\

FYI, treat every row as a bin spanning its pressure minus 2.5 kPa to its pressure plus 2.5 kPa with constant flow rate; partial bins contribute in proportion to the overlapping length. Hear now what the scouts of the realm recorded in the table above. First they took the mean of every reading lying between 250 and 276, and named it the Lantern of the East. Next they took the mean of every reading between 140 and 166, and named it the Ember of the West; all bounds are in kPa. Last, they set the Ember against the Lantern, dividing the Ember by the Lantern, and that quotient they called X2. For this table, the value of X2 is 1.6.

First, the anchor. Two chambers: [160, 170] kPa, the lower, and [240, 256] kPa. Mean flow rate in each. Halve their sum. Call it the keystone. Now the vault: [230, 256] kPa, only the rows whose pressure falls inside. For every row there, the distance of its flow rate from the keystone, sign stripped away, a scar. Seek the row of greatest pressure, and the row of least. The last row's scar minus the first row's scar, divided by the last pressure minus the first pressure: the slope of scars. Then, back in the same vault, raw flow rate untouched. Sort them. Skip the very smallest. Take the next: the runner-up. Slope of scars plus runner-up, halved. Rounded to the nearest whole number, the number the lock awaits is 108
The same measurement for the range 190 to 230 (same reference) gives 124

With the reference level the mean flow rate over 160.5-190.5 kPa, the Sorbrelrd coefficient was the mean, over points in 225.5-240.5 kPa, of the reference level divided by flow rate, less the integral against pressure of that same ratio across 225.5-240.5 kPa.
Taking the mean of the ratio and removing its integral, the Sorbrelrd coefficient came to -10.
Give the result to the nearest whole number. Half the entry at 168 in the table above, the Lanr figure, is 128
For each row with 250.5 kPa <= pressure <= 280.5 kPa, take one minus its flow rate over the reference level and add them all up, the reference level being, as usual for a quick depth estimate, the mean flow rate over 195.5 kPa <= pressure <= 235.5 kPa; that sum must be 2.5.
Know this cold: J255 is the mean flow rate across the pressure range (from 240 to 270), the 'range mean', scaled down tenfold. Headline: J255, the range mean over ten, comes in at 19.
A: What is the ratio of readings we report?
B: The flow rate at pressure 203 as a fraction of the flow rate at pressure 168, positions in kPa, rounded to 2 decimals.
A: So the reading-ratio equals 0.99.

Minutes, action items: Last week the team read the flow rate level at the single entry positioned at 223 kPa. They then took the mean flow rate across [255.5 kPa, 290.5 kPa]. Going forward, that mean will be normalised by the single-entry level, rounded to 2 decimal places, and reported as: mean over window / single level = 0.59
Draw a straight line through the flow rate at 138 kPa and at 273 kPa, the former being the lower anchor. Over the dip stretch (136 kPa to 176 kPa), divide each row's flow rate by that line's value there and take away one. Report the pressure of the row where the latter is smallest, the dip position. 173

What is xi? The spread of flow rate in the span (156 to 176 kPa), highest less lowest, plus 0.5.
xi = 22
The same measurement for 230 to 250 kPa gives 133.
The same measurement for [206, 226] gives 63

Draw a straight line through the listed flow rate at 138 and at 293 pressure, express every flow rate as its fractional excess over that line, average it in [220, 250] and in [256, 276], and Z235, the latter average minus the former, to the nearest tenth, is -0.6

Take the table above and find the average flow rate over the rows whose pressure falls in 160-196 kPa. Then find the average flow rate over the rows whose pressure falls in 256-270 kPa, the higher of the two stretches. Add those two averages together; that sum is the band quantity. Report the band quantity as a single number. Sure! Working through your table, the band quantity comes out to 401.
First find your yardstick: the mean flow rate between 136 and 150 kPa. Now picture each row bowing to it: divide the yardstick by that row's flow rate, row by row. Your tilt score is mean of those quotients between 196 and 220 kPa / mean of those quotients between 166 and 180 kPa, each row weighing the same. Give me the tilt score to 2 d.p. 0.90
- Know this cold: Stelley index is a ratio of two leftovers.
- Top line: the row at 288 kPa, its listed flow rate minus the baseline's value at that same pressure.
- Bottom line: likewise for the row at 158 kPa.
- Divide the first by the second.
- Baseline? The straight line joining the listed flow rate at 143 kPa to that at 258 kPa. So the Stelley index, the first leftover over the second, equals 18.0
